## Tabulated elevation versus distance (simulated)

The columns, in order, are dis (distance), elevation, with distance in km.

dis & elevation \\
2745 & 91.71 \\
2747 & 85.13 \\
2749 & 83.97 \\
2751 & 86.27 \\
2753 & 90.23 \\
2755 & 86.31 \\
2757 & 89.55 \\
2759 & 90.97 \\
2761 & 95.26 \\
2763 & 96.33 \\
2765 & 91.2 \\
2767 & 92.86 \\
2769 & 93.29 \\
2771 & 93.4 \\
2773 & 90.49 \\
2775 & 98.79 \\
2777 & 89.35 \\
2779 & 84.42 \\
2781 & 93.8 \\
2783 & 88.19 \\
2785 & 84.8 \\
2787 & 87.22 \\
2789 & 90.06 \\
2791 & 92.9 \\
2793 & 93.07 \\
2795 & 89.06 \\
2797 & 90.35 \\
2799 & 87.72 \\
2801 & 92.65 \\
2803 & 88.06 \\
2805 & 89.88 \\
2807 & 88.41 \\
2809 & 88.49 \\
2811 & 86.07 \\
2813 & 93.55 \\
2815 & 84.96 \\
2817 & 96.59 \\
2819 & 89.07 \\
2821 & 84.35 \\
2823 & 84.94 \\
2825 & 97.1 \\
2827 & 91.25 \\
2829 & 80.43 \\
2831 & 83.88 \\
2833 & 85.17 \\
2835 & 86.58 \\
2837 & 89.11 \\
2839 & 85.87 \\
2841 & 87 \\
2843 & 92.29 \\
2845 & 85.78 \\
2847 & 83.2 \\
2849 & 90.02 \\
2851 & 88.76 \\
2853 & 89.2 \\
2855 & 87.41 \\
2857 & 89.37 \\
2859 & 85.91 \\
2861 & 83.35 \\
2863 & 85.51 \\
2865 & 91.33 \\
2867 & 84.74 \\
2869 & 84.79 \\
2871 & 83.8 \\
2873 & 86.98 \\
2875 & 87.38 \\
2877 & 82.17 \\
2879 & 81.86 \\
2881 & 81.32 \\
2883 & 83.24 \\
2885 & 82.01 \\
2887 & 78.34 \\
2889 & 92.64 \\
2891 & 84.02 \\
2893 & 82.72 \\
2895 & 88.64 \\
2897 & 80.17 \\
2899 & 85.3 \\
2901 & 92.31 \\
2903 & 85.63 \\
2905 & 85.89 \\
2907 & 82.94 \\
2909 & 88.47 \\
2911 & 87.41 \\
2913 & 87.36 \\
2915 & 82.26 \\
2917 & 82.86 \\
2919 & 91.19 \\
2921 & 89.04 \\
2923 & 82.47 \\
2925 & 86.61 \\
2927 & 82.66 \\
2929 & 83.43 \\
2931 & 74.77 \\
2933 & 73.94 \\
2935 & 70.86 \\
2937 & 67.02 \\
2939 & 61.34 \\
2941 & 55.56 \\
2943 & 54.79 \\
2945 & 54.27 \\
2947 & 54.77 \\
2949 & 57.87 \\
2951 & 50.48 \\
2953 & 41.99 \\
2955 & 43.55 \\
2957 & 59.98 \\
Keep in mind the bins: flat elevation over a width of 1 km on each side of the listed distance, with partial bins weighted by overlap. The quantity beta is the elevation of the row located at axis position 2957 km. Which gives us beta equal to 59.98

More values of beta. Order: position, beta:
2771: 93.4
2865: 91.33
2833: 85.17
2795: 89.06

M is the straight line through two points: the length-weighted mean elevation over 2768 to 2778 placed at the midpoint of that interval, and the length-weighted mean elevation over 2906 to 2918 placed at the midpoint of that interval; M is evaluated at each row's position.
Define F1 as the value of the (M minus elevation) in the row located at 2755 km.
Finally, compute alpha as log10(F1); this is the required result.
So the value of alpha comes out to 0.9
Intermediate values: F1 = 8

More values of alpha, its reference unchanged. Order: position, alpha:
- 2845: 0.5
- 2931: 1.0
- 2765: 0.4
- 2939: 1.3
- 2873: -0.4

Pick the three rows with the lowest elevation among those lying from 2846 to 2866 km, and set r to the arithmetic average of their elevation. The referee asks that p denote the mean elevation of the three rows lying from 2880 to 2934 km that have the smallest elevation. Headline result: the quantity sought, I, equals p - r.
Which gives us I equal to -8.3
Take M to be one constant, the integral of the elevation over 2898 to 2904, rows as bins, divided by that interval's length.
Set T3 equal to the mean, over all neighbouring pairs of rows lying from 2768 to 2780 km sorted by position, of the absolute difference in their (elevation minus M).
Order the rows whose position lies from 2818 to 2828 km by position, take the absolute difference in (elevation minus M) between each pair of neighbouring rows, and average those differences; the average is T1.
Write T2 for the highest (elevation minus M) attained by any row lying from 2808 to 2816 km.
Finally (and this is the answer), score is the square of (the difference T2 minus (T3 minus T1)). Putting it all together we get 42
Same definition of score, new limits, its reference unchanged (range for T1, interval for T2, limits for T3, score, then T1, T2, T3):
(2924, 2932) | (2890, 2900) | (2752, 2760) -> 6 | 4.5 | 1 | 2.9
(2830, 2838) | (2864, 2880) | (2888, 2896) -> 0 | 1.7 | 4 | 5.3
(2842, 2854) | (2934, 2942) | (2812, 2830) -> 445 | 3.5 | -17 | 7.7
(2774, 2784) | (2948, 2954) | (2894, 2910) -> 766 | 7.3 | -30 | 5.1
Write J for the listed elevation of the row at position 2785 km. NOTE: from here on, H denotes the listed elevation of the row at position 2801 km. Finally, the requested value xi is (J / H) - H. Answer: -92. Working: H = 92.65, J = 84.8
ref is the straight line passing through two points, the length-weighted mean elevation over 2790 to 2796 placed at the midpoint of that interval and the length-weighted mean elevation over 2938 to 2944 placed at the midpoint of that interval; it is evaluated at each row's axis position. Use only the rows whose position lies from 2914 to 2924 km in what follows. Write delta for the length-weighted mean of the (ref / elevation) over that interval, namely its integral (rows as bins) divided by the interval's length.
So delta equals 0.73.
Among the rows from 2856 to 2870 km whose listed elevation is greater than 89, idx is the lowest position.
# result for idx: 2857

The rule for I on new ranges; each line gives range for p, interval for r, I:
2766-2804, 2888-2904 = 3.2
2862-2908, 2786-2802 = -8.1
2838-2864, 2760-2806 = -1.5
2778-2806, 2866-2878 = 1.9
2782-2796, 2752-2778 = -1.7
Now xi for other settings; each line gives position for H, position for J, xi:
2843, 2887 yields -91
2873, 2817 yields -86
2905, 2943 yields -85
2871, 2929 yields -83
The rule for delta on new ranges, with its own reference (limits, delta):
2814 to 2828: 0.95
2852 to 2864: 0.88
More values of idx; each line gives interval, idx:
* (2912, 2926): 2919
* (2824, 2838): 2825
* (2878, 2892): 2889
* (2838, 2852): 2843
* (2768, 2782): 2769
